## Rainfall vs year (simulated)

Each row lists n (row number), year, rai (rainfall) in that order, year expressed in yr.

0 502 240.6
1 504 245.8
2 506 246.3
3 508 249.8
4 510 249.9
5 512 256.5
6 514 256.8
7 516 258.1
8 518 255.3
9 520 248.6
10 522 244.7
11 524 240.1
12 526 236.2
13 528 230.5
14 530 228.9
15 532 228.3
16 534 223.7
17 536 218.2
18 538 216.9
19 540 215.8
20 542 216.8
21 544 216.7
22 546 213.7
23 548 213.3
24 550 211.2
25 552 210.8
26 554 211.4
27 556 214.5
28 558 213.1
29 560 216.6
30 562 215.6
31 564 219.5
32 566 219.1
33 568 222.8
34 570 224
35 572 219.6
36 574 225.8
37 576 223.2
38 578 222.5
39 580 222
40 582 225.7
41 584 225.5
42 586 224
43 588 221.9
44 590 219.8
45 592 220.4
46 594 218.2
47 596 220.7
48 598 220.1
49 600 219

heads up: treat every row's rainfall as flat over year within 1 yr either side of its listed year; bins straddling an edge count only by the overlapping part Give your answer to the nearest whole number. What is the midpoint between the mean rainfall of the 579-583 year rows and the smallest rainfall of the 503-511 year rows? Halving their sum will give 235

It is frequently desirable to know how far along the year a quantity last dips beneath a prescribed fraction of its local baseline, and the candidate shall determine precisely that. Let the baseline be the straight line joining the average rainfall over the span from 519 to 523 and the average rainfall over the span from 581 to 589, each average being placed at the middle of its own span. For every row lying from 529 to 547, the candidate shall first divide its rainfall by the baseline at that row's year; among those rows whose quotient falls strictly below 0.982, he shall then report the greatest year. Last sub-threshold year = 546 yr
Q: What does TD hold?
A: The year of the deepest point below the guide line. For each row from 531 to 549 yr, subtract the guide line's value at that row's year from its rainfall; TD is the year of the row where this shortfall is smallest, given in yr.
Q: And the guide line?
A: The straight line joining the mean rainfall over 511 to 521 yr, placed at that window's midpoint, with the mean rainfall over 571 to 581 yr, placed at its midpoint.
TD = 540 yr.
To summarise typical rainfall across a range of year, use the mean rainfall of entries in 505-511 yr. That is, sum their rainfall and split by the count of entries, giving 249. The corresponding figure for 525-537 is 228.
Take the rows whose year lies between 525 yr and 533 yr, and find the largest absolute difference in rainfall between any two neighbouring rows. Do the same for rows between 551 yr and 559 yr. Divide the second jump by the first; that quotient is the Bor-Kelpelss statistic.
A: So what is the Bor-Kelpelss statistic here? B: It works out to 0.54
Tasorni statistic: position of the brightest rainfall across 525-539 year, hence 526 yr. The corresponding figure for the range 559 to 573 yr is 570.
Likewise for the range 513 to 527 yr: 516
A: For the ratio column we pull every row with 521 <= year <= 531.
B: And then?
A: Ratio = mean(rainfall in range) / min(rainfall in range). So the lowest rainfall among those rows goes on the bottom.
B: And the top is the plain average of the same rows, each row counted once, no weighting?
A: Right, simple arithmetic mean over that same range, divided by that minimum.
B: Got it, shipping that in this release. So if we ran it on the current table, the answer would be 1.03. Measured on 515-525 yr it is 1.04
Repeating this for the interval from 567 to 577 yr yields 1.02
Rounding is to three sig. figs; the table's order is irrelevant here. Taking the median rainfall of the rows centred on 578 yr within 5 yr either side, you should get 223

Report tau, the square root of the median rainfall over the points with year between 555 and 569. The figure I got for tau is 14.7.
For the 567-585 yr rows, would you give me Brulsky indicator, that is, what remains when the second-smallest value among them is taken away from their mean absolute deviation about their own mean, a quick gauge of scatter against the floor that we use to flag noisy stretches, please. -220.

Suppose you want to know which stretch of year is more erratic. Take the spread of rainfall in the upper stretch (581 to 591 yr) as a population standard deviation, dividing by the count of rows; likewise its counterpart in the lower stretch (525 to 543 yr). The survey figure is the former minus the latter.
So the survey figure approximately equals -4.7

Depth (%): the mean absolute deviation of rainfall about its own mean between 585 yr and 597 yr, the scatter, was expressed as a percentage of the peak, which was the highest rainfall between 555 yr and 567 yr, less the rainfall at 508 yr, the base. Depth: -5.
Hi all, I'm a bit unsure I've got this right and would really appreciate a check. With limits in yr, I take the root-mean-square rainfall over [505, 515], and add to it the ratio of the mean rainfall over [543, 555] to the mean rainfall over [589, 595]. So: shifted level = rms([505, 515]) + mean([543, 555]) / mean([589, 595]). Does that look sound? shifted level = 253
